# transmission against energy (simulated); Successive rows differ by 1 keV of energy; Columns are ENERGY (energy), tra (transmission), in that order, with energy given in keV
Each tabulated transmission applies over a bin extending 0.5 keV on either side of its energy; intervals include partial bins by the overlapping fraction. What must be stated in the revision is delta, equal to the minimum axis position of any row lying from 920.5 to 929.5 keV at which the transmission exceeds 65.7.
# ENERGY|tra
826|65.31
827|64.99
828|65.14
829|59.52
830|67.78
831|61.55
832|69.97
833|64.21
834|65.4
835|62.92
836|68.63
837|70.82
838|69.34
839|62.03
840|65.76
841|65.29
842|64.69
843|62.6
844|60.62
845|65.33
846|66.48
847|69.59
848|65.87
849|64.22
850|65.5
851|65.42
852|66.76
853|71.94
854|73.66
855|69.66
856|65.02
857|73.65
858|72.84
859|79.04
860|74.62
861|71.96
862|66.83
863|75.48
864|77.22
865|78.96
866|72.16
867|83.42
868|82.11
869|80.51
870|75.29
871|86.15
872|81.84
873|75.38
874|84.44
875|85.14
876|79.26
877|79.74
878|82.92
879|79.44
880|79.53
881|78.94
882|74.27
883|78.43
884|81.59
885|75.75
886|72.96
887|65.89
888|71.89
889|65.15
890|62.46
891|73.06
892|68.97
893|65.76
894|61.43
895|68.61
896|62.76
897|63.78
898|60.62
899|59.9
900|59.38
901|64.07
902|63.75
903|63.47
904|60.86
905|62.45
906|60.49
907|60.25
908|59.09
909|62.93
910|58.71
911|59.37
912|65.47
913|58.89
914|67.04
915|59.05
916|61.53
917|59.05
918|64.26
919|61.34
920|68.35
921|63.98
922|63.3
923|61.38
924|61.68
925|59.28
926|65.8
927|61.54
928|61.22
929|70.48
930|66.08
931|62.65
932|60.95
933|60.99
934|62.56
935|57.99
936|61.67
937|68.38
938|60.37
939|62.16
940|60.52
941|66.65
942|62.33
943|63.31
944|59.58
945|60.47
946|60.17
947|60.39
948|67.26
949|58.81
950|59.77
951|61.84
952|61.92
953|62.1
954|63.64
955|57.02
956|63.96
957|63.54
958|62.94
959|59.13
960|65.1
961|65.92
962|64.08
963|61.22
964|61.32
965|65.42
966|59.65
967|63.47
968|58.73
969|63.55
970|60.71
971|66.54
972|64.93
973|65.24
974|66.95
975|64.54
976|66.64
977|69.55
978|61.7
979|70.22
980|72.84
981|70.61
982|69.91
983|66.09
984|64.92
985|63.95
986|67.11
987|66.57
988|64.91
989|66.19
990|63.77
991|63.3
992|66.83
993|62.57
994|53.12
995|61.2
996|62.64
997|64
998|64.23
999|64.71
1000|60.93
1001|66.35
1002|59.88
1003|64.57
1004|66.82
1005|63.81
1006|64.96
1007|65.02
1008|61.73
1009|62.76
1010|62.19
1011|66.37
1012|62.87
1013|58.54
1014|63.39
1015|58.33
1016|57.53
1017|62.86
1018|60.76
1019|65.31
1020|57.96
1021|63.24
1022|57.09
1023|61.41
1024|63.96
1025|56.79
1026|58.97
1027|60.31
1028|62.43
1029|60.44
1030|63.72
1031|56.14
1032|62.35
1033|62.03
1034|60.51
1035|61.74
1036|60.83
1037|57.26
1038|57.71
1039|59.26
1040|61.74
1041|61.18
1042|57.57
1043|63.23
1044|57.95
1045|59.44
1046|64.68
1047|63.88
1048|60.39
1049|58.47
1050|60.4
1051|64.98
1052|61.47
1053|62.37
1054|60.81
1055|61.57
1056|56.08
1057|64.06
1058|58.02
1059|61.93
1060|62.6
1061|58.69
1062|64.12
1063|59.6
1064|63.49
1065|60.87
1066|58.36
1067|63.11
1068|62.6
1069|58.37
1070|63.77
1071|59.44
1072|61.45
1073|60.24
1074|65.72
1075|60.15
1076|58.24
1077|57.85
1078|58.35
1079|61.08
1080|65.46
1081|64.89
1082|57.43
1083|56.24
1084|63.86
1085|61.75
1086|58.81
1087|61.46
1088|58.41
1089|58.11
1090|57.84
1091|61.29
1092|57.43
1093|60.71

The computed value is 926 keV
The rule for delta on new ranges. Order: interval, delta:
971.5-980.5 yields 974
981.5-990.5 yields 982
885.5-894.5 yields 886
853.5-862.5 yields 854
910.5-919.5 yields 914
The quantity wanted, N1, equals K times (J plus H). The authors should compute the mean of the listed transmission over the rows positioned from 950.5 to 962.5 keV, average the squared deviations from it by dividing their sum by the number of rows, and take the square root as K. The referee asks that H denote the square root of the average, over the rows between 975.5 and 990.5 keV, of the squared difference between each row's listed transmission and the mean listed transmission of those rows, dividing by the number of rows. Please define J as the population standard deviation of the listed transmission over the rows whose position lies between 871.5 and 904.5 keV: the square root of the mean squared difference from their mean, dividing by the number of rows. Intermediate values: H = 3.0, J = 8.2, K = 2.4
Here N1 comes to 27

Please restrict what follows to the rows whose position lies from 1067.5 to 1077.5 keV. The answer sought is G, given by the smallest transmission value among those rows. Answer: 57.85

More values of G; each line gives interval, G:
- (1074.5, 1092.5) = 56.24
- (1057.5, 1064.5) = 58.02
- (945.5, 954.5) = 58.81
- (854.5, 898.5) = 60.62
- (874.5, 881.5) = 78.94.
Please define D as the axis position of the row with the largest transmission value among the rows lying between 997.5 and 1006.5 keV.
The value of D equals 1004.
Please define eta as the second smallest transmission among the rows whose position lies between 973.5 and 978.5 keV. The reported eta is 64.54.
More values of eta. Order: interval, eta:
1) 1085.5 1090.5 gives 58.11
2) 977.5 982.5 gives 69.91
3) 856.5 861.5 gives 72.84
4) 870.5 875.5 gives 81.84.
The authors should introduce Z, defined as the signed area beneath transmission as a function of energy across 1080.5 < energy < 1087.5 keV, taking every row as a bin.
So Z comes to 424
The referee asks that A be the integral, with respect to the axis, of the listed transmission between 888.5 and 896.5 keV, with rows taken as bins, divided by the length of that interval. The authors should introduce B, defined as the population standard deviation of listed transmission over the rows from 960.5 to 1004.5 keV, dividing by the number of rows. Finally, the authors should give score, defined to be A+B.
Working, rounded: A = 66.0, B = 3.5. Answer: 69.5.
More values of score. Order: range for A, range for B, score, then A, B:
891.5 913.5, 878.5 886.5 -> 65.1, 62.3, 2.8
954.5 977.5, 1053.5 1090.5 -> 66.1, 63.5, 2.6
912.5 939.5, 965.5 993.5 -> 65.9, 62.7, 3.2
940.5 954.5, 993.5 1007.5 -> 65.4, 62.0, 3.4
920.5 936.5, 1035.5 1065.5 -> 65.0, 62.6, 2.4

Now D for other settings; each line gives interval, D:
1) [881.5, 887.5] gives 884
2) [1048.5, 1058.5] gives 1051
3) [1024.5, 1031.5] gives 1030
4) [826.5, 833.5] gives 832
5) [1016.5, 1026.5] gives 1019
